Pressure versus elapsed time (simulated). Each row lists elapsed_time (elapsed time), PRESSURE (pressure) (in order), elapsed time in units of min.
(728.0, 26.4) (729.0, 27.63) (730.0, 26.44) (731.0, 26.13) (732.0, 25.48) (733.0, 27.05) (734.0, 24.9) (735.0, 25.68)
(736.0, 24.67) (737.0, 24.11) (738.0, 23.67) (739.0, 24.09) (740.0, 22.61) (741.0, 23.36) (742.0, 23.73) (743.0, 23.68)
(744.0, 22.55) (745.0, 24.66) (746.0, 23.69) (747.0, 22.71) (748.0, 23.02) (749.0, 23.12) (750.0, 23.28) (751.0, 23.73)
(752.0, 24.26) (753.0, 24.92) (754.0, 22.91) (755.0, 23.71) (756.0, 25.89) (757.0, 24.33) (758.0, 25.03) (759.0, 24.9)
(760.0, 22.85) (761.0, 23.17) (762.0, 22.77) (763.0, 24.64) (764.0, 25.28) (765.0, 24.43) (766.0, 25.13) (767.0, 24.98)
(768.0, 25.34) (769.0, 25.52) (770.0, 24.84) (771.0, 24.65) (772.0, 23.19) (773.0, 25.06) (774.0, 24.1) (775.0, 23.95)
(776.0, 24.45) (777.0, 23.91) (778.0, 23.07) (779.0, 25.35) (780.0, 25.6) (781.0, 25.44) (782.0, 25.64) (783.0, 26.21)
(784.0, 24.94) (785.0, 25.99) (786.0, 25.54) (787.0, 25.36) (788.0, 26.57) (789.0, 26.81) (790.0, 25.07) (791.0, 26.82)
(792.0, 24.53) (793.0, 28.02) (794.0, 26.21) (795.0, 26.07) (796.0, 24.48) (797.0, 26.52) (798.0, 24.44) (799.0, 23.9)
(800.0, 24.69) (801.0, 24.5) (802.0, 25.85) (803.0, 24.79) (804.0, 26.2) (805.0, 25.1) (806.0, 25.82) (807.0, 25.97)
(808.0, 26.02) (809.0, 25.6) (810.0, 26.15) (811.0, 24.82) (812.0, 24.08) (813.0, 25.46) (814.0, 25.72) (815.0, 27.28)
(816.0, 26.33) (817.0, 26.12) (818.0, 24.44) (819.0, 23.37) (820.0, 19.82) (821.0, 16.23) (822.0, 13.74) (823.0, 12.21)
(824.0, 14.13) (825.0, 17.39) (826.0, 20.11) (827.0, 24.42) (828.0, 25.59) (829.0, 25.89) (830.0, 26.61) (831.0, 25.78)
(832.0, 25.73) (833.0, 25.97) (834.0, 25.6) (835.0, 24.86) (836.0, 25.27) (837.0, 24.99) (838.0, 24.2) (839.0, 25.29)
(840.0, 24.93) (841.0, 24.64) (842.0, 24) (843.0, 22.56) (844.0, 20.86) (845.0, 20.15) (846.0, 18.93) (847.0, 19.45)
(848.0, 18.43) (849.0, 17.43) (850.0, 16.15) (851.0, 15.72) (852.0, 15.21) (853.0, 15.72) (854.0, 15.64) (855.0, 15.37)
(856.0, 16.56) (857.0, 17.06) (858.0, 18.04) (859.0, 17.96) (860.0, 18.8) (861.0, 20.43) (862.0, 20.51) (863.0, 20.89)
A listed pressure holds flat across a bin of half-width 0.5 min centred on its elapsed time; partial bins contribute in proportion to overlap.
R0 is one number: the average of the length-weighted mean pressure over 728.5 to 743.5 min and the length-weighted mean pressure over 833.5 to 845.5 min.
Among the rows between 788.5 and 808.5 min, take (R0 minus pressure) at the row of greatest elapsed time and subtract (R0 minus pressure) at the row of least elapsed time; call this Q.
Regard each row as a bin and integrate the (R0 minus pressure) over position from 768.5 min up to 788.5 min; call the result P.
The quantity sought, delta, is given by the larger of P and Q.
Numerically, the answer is 0.8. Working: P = -11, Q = 0.8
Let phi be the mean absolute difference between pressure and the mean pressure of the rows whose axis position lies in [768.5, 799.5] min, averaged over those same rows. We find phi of 0.9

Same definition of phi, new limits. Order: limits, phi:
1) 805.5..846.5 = 3.0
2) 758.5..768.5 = 0.9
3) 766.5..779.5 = 0.7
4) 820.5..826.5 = 2.3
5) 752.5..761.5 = 0.9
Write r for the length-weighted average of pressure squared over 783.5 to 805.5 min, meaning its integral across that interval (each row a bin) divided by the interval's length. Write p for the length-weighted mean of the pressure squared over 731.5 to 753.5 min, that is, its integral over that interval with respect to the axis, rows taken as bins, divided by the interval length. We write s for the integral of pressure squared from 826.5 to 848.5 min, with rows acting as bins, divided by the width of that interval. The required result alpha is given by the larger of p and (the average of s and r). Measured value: 614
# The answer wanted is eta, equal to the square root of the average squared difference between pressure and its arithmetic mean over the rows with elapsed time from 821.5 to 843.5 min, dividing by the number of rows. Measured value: 4.31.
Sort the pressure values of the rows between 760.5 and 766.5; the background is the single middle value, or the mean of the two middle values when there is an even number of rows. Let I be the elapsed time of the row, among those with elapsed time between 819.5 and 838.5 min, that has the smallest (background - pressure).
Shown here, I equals 830.0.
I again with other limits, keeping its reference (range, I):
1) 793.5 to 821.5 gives 815.0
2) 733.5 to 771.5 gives 756.0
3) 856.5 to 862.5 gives 862.0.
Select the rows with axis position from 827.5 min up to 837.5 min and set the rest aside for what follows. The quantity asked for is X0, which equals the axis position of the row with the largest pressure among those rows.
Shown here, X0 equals 830.0 min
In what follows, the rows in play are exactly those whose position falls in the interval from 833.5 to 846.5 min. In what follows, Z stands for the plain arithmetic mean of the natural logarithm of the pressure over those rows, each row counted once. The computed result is 3.16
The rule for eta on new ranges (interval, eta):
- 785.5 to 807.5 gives 0.99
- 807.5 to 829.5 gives 4.64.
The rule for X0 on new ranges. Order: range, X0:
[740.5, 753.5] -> 753.0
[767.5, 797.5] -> 793.0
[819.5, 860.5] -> 830.0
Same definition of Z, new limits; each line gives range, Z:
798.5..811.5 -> 3.23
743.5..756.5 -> 3.17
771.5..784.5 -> 3.21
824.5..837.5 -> 3.19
